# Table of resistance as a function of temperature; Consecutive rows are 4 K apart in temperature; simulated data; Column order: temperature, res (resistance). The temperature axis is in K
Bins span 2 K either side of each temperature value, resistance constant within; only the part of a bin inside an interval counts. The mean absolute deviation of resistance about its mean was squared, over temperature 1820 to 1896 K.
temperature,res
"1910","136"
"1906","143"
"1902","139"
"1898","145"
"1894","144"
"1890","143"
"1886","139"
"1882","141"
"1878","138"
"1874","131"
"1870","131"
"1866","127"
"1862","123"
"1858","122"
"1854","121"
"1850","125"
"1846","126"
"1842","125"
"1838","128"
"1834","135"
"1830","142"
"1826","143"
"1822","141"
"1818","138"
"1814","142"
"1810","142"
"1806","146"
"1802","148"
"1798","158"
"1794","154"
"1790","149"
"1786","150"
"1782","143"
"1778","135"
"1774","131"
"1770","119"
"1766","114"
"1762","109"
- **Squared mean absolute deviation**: 54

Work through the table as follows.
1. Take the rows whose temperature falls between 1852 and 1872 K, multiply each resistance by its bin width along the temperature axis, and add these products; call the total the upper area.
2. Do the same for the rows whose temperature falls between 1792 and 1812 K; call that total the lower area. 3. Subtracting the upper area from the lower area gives 496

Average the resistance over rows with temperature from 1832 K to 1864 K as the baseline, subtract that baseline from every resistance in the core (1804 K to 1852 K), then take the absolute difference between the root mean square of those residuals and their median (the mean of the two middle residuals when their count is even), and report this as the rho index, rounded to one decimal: 0.9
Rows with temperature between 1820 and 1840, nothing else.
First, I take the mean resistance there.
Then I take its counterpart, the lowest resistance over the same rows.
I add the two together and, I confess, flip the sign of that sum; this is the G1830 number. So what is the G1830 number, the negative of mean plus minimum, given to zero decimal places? -266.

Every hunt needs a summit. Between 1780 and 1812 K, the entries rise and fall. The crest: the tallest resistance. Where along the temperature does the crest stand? 1798 K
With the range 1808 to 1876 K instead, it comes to 1826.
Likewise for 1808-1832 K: 1826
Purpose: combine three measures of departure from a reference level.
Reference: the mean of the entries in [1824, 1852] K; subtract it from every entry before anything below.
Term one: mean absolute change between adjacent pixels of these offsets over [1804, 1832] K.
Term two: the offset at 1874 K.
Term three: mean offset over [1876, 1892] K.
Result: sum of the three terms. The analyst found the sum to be 10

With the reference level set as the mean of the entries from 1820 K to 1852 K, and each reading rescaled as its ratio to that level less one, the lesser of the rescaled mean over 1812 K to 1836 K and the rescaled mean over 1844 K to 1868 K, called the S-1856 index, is -0.069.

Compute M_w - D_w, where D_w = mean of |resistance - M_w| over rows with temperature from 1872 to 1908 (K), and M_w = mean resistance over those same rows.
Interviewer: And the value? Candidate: 137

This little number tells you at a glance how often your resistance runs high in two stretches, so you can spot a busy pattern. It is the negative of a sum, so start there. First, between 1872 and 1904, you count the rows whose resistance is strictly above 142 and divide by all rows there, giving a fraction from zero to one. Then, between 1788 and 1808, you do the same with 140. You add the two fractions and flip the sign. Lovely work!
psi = -1.4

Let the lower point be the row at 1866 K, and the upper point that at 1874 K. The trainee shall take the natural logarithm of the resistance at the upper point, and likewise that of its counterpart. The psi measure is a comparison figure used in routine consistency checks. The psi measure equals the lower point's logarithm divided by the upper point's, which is 0.99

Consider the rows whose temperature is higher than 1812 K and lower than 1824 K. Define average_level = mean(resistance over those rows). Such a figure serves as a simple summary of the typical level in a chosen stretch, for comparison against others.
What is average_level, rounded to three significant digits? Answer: 140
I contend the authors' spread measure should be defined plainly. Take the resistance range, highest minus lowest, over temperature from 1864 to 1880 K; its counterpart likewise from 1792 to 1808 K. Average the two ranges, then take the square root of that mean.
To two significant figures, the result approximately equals 3.4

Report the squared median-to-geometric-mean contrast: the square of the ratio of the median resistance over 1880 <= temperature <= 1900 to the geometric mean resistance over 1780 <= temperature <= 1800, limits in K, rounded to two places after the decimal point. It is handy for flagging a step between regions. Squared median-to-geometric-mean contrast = 0.90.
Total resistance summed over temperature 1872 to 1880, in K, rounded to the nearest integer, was 269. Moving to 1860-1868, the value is 250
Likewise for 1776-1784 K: 278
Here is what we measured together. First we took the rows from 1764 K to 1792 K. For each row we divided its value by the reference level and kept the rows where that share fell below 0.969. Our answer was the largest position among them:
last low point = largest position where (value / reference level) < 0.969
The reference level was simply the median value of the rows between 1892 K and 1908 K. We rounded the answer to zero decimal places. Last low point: 1778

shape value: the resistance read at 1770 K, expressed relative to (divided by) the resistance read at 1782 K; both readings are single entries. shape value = 0.83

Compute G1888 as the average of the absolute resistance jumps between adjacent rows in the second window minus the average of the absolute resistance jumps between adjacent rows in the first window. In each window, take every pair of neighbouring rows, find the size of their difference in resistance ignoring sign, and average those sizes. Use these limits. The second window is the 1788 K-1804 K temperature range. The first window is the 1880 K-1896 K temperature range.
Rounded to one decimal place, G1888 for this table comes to 4.0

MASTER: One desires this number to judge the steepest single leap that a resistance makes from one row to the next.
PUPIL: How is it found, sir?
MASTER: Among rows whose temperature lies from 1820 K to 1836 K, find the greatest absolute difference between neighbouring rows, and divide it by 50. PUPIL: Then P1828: 0.14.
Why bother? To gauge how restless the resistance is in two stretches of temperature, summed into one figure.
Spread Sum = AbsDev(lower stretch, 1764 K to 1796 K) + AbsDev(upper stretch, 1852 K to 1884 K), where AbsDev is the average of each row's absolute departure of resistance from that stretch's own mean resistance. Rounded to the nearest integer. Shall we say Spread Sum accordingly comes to 18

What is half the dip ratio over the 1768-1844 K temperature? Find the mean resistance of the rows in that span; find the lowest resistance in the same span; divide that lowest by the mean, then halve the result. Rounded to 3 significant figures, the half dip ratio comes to 0.424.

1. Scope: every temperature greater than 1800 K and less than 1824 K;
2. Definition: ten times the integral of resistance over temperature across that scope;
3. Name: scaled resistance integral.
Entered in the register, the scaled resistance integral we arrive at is 34280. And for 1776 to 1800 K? 35560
